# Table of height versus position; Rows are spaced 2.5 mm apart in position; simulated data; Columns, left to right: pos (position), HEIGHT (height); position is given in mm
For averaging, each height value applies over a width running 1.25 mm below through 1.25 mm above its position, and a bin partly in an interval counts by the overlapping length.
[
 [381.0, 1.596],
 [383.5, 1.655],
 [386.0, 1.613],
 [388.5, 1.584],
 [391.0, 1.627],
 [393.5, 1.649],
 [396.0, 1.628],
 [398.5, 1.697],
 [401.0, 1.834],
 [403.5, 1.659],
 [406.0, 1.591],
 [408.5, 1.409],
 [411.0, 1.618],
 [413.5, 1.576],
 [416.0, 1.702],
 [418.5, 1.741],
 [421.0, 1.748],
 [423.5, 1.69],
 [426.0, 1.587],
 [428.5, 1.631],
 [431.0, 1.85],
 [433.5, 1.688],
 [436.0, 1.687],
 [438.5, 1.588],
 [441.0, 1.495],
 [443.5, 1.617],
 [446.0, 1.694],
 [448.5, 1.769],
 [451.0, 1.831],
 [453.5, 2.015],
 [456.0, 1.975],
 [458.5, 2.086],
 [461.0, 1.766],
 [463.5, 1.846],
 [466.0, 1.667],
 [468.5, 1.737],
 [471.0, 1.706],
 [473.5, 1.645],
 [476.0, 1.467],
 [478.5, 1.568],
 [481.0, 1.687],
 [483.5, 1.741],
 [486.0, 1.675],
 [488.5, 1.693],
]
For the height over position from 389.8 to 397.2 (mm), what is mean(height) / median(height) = 1.004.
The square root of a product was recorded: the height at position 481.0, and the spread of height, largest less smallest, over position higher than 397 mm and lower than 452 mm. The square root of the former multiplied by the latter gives 0.863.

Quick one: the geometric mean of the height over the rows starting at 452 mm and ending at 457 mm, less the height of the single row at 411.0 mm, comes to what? 0.38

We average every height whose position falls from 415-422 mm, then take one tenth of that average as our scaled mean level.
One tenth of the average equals 0.173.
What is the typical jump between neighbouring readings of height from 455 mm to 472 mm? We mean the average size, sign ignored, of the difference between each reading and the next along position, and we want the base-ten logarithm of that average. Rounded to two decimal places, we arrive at -0.88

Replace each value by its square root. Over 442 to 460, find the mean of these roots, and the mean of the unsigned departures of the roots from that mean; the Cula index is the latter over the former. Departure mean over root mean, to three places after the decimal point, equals 0.039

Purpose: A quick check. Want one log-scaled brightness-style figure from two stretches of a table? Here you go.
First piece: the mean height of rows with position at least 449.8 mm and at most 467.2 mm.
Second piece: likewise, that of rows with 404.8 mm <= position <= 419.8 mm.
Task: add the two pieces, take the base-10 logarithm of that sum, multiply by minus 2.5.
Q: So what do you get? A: -1.36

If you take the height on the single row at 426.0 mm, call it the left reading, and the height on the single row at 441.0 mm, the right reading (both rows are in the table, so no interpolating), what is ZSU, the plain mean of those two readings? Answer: 1.54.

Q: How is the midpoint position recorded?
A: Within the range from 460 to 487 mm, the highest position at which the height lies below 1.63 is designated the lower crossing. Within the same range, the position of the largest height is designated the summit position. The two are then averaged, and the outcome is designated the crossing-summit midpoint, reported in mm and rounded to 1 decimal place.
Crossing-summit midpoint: 471.0 mm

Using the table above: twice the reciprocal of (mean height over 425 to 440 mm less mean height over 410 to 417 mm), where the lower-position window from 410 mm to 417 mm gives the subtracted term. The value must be 50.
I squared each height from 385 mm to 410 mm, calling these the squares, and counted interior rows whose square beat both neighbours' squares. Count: 2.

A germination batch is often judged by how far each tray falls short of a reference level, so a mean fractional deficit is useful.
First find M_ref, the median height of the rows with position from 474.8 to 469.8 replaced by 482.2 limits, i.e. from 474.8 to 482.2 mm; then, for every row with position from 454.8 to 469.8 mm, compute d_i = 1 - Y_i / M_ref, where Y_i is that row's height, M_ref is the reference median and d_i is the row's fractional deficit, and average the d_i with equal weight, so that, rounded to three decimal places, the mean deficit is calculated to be -0.177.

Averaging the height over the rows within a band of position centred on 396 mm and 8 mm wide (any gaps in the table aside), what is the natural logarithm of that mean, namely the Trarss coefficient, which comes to 0.51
